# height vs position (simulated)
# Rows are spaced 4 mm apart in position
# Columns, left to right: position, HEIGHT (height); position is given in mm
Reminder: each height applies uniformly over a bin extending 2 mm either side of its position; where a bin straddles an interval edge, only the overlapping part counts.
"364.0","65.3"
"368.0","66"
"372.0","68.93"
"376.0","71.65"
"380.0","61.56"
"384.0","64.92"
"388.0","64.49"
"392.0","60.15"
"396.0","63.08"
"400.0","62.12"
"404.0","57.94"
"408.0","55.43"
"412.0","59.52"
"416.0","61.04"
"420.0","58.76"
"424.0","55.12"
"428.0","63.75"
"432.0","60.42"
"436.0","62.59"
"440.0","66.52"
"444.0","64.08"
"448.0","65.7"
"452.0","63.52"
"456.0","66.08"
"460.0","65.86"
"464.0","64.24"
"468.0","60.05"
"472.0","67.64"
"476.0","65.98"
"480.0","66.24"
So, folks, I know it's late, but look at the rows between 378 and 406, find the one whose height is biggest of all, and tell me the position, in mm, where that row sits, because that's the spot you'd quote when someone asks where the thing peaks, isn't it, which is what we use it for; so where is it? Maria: 384.0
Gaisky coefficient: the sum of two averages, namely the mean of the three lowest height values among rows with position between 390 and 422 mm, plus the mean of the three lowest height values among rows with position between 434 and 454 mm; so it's 121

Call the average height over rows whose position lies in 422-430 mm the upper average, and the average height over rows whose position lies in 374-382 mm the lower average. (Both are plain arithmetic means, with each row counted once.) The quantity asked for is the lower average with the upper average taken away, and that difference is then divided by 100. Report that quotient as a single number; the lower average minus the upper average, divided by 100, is 0.07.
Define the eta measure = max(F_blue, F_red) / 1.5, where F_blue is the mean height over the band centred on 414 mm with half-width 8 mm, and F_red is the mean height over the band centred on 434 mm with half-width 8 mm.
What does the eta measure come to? 42.2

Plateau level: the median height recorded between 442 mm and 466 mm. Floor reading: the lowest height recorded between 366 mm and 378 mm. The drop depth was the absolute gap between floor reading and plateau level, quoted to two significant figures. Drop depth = 1.0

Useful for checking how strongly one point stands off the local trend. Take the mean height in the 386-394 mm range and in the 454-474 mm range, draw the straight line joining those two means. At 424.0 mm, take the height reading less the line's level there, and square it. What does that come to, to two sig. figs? 69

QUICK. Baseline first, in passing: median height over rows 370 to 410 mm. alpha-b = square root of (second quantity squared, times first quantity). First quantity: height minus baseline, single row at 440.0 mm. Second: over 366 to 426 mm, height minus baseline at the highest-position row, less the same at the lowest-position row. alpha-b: 21.5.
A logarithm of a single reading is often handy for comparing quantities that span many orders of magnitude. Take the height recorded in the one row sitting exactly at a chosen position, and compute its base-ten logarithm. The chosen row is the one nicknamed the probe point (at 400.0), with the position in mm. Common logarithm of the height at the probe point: 1.79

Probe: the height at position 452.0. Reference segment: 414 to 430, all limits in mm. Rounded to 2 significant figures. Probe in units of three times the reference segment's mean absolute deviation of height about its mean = 7.8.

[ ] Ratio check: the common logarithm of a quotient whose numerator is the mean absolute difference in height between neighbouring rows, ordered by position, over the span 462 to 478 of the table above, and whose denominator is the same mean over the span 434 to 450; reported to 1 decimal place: 0.2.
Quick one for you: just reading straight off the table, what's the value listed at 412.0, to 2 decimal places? 59.52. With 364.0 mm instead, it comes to 65.30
